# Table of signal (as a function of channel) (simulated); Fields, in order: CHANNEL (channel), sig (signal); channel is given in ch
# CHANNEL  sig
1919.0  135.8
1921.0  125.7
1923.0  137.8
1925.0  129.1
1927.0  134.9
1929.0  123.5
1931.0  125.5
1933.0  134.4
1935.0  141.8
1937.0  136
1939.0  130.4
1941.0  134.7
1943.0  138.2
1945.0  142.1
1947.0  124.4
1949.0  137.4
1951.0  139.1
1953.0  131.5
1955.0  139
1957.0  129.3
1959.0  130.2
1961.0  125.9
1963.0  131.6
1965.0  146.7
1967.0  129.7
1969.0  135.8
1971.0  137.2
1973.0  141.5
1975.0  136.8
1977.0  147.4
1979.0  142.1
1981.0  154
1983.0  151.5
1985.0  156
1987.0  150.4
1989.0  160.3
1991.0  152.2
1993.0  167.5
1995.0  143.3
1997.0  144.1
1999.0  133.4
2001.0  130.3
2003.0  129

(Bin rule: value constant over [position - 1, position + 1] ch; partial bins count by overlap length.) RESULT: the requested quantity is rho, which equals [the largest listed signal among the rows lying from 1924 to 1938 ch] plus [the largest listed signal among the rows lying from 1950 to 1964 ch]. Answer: 281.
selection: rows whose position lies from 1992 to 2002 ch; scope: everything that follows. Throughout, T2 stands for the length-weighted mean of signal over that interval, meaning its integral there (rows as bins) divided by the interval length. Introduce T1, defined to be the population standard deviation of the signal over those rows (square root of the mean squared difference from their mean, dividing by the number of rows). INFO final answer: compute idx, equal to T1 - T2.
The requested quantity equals -131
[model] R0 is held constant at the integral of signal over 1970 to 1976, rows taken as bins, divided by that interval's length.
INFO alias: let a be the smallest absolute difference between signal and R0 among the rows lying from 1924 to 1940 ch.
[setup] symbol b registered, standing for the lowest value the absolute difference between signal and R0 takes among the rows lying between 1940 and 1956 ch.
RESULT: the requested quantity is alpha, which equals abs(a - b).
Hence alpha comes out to 2.2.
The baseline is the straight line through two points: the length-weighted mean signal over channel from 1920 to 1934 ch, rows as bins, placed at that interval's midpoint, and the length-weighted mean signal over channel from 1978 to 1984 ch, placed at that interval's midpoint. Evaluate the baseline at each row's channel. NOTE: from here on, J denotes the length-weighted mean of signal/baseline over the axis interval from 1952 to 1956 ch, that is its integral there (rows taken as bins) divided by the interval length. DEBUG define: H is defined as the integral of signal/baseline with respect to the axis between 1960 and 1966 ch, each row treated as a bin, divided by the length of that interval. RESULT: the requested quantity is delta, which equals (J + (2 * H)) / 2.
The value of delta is 1.43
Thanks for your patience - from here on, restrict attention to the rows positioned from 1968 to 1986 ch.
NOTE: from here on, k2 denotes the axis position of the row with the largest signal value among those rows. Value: 1985.0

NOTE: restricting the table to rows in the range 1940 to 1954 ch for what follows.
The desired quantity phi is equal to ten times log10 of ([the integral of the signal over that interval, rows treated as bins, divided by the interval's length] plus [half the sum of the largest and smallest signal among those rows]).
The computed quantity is 24.3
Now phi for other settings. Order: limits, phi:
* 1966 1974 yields 24.3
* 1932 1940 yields 24.3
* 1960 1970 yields 24.3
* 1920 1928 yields 24.2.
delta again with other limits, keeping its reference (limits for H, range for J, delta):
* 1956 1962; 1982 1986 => 1.42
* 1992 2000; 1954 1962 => 1.42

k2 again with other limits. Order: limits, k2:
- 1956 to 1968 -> 1965.0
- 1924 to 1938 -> 1935.0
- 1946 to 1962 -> 1951.0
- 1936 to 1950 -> 1945.0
